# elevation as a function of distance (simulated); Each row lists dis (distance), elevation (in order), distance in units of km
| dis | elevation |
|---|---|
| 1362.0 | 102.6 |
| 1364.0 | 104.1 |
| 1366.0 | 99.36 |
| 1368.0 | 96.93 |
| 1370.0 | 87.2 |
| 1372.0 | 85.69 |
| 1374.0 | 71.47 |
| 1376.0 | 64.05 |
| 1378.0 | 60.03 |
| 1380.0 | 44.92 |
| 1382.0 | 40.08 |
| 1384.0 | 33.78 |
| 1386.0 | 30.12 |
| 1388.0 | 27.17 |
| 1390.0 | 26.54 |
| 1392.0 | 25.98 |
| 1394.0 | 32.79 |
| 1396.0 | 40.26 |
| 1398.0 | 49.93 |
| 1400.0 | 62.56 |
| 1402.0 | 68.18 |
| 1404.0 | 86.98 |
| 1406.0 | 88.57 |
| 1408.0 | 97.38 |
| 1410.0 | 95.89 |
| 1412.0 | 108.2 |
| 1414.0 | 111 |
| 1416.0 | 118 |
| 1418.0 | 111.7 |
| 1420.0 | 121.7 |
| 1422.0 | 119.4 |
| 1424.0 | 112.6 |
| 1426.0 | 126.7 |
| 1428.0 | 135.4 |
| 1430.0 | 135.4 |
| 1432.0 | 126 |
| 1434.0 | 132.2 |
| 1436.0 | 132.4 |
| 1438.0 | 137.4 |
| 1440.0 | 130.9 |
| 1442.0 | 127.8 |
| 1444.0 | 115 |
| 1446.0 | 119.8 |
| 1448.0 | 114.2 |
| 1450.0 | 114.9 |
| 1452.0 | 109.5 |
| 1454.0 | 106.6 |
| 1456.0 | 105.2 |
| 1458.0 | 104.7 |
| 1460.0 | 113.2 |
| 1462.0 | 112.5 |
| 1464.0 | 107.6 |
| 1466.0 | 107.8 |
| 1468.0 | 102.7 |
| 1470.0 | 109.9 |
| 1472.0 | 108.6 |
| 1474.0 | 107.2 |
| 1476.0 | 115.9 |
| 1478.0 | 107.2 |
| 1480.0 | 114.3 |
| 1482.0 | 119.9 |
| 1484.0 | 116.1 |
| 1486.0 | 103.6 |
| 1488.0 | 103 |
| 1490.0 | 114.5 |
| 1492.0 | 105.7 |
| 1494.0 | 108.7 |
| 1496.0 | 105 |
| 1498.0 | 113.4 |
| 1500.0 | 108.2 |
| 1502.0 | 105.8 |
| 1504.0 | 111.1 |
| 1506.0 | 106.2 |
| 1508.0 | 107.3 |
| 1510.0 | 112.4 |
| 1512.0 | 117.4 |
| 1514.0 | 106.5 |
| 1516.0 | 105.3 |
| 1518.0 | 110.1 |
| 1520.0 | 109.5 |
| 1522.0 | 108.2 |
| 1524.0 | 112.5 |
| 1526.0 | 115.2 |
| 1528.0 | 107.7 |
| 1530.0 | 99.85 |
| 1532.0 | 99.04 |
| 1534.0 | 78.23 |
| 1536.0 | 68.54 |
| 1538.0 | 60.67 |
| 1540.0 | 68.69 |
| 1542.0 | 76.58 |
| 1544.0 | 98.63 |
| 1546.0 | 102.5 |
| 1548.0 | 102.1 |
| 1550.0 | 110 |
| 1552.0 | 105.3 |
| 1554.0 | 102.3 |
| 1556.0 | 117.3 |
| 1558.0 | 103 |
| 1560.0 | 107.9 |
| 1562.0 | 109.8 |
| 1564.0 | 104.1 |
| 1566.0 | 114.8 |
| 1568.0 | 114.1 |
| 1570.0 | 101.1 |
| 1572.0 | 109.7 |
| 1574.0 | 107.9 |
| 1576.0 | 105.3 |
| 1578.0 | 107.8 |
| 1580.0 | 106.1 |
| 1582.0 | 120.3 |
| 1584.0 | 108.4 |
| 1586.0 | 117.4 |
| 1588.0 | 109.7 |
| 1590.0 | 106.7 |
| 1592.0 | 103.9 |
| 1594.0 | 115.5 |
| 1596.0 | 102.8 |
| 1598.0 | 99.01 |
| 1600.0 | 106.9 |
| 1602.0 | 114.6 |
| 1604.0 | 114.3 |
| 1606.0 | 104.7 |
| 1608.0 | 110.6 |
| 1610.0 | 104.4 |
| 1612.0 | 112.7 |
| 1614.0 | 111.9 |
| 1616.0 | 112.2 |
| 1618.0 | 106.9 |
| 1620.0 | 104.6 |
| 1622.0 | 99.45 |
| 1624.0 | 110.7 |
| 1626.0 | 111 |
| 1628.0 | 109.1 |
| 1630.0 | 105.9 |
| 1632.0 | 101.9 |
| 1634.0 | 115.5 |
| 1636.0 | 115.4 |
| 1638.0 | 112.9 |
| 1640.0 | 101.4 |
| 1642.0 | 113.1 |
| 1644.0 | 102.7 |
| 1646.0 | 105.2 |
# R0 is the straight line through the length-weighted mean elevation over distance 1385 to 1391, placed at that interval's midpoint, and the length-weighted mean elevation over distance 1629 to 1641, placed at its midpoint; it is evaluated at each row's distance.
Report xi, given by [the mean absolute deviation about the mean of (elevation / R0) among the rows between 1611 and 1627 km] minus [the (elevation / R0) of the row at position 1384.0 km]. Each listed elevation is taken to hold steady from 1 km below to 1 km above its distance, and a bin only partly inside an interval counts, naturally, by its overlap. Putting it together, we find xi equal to -1.2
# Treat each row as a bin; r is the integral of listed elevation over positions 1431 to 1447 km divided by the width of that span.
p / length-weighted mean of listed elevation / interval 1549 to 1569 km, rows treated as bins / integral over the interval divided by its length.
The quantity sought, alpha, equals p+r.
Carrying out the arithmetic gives 237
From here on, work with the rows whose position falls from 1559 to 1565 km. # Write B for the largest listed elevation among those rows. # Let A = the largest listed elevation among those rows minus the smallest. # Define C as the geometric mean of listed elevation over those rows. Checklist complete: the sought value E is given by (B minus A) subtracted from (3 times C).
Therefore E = 218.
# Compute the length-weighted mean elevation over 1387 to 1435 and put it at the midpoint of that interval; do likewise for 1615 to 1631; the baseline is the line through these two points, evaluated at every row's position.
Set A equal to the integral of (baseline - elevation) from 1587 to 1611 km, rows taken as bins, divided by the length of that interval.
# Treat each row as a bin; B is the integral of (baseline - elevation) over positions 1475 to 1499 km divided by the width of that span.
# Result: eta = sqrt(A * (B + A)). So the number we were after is 6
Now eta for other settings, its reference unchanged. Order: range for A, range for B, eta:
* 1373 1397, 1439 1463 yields 34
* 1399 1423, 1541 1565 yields 10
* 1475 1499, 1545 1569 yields 17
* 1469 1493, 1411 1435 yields 26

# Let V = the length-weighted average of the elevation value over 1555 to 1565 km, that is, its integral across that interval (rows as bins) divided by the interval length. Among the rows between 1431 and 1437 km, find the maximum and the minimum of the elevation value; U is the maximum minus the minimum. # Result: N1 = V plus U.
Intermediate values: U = 6.4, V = 108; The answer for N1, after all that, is 115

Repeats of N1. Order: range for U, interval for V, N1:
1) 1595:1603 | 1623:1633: 123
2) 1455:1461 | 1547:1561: 115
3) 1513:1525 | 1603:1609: 117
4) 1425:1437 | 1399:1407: 86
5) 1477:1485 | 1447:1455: 124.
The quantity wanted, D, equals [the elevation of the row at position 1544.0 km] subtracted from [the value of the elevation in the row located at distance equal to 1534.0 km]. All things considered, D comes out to -20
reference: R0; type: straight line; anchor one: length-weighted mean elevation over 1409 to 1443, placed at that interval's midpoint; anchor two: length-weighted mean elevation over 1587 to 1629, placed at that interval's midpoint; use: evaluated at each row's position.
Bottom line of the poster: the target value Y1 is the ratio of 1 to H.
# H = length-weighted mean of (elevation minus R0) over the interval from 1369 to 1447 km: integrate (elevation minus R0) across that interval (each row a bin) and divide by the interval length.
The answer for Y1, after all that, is -0.03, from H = -36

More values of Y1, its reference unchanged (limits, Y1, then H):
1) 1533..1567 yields -0.06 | -17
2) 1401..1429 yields -0.06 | -16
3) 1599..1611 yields 1.19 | 1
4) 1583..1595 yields 1.68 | 1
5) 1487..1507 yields -0.11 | -9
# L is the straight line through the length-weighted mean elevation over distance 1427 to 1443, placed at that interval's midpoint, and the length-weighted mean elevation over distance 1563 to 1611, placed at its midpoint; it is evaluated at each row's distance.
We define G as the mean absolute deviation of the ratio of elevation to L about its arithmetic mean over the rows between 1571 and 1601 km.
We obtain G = 0.037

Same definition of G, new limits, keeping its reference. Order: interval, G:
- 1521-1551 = 0.132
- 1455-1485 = 0.036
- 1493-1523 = 0.025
